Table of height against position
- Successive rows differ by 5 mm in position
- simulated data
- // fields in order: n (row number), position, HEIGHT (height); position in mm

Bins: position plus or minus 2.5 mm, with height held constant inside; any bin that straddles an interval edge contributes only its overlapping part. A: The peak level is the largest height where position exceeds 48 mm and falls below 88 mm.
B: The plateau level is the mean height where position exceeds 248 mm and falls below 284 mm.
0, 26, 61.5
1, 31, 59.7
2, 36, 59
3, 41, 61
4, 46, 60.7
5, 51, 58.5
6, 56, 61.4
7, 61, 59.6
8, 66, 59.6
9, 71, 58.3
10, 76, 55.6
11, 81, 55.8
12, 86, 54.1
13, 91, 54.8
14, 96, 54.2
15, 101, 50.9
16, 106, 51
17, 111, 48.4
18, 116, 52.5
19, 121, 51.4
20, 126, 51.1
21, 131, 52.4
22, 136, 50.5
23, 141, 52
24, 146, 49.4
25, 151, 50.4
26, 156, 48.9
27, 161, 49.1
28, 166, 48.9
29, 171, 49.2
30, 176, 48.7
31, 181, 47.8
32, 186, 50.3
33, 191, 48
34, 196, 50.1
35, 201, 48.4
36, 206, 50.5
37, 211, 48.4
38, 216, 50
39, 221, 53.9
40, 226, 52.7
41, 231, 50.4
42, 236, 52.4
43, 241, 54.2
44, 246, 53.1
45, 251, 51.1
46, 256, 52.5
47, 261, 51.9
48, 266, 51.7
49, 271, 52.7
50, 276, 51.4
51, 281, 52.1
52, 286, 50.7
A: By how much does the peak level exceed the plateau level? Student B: 9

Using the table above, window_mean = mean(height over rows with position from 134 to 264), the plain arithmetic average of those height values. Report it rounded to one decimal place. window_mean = 50.5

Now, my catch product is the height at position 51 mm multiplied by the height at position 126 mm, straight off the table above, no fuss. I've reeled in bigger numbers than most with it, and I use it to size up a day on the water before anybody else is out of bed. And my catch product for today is 2989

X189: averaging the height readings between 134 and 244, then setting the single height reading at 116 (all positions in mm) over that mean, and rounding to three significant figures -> 1.05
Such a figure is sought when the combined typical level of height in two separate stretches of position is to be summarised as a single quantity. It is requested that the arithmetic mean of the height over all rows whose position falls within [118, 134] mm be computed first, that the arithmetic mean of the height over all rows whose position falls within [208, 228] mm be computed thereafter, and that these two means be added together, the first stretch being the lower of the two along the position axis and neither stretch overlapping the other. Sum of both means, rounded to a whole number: 103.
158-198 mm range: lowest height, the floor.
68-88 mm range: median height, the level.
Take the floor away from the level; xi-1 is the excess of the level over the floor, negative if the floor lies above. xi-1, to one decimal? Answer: 7.9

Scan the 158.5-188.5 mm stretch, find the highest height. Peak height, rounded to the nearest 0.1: 50.3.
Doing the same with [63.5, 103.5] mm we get 59.6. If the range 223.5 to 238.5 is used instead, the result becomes 52.7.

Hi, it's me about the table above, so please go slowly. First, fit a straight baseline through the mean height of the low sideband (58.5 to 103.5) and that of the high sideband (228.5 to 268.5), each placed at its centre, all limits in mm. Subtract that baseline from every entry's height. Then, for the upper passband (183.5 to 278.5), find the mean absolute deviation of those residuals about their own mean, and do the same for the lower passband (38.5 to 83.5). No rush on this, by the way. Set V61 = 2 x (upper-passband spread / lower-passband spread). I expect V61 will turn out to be 2.6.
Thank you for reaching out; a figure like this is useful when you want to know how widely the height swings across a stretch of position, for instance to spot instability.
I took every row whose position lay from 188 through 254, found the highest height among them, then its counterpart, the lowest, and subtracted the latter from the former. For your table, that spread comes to 6.2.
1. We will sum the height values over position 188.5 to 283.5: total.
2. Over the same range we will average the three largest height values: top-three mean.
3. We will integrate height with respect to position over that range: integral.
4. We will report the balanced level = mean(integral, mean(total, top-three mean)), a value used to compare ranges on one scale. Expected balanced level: 2696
